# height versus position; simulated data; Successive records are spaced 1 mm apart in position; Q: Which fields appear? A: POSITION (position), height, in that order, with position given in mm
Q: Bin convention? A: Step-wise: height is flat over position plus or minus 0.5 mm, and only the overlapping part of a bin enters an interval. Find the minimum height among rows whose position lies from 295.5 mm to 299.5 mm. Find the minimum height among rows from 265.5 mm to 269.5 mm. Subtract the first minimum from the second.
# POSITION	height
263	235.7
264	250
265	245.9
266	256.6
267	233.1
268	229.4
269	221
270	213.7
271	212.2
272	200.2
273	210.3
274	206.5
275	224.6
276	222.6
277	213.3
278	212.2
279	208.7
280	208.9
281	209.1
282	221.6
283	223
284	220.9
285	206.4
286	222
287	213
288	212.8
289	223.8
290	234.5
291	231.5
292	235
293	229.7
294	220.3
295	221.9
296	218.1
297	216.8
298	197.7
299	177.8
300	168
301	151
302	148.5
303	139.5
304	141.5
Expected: 43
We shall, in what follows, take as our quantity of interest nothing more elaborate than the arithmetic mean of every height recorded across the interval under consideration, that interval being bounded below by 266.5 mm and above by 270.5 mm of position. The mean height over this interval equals 224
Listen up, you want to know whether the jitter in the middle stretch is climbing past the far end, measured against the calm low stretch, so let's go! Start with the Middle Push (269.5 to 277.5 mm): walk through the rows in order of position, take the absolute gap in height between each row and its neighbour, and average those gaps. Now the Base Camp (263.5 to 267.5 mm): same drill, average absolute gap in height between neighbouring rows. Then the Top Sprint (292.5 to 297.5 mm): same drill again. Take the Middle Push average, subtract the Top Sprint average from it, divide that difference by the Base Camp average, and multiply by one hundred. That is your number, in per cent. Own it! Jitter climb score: 32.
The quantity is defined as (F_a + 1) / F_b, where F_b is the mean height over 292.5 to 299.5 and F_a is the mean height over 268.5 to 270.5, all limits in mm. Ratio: 1.03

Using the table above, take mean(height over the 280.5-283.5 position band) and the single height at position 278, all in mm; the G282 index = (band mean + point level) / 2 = 215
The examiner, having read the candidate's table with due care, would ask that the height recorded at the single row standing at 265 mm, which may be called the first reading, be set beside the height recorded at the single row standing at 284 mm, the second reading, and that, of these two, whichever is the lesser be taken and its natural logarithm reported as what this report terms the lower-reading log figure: 5.40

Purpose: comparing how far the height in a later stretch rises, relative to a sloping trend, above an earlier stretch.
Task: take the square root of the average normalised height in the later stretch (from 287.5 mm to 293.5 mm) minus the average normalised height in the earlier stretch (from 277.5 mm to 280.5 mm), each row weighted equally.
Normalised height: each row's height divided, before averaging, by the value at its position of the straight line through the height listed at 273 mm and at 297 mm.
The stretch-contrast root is 0.26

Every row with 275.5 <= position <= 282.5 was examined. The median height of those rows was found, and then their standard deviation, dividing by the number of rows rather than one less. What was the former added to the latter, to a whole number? 218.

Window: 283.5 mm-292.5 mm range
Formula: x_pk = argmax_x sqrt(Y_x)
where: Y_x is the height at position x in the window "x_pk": 292 mm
